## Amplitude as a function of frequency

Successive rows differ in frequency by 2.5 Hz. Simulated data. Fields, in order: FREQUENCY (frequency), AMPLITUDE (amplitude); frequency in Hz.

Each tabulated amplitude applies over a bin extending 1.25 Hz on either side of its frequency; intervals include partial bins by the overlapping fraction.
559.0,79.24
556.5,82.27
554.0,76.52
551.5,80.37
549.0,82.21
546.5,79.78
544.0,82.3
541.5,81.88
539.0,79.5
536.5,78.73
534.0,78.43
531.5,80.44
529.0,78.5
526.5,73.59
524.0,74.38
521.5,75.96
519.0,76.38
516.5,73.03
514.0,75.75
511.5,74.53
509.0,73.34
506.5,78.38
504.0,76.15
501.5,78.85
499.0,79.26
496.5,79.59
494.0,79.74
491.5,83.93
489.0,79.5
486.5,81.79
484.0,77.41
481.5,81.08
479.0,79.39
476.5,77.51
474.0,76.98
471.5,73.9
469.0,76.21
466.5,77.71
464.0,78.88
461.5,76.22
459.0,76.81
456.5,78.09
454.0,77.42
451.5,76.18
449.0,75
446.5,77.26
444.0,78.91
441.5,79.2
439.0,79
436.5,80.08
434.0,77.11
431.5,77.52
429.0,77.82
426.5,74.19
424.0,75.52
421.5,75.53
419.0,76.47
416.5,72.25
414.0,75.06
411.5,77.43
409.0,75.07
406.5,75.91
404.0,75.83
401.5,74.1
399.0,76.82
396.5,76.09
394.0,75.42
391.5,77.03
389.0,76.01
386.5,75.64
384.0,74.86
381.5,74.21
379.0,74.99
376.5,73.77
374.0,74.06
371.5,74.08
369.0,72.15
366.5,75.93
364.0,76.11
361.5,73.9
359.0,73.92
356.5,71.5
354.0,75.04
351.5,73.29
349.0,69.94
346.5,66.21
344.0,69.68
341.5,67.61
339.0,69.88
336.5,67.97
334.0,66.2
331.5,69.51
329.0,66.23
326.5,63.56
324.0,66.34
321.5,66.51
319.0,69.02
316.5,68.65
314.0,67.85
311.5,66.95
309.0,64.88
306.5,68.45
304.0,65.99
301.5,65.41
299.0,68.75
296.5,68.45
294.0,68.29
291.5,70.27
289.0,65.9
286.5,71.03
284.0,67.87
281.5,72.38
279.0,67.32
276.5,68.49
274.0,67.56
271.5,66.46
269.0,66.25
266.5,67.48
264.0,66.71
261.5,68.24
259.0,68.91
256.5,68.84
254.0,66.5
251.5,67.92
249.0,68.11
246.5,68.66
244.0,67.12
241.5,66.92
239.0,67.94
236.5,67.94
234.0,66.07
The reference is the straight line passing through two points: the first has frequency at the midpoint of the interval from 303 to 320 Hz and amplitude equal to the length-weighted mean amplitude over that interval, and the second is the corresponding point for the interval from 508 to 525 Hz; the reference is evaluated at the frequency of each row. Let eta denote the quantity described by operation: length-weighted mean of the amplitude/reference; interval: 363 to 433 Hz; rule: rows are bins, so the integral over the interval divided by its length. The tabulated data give 1.07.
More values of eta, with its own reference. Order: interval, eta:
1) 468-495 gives 1.07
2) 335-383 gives 1.05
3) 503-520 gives 1.01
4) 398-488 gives 1.07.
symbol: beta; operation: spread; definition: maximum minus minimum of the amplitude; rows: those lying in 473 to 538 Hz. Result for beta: 10.9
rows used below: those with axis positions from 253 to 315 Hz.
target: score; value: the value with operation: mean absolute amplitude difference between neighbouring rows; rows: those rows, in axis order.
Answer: 1.98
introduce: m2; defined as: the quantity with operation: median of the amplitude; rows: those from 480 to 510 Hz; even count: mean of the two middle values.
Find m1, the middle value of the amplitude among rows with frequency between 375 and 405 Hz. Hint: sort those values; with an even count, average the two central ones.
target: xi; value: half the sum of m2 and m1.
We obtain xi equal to 77.5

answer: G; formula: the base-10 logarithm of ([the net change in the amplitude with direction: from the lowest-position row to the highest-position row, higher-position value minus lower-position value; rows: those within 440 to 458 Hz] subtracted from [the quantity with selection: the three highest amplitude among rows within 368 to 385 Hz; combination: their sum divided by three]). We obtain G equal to 1.88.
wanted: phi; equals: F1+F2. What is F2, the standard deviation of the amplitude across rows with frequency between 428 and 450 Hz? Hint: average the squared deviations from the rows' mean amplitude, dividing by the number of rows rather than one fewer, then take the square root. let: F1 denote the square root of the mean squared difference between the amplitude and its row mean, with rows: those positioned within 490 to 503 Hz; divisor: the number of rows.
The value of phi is 3.28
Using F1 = 1.85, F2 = 1.4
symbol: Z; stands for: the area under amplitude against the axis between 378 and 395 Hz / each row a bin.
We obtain 1283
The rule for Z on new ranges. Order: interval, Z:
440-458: 1394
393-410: 1285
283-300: 1167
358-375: 1263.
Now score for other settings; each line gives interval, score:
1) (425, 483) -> 1.48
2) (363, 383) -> 1.17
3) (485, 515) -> 2.20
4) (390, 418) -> 1.59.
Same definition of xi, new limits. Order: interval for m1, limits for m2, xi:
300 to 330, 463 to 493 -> 72.4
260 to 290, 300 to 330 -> 67.0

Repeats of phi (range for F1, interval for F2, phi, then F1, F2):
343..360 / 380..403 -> 3.79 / 2.81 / 1.0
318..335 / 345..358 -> 4.86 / 1.84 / 3.0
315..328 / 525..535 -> 4.48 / 1.96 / 2.5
